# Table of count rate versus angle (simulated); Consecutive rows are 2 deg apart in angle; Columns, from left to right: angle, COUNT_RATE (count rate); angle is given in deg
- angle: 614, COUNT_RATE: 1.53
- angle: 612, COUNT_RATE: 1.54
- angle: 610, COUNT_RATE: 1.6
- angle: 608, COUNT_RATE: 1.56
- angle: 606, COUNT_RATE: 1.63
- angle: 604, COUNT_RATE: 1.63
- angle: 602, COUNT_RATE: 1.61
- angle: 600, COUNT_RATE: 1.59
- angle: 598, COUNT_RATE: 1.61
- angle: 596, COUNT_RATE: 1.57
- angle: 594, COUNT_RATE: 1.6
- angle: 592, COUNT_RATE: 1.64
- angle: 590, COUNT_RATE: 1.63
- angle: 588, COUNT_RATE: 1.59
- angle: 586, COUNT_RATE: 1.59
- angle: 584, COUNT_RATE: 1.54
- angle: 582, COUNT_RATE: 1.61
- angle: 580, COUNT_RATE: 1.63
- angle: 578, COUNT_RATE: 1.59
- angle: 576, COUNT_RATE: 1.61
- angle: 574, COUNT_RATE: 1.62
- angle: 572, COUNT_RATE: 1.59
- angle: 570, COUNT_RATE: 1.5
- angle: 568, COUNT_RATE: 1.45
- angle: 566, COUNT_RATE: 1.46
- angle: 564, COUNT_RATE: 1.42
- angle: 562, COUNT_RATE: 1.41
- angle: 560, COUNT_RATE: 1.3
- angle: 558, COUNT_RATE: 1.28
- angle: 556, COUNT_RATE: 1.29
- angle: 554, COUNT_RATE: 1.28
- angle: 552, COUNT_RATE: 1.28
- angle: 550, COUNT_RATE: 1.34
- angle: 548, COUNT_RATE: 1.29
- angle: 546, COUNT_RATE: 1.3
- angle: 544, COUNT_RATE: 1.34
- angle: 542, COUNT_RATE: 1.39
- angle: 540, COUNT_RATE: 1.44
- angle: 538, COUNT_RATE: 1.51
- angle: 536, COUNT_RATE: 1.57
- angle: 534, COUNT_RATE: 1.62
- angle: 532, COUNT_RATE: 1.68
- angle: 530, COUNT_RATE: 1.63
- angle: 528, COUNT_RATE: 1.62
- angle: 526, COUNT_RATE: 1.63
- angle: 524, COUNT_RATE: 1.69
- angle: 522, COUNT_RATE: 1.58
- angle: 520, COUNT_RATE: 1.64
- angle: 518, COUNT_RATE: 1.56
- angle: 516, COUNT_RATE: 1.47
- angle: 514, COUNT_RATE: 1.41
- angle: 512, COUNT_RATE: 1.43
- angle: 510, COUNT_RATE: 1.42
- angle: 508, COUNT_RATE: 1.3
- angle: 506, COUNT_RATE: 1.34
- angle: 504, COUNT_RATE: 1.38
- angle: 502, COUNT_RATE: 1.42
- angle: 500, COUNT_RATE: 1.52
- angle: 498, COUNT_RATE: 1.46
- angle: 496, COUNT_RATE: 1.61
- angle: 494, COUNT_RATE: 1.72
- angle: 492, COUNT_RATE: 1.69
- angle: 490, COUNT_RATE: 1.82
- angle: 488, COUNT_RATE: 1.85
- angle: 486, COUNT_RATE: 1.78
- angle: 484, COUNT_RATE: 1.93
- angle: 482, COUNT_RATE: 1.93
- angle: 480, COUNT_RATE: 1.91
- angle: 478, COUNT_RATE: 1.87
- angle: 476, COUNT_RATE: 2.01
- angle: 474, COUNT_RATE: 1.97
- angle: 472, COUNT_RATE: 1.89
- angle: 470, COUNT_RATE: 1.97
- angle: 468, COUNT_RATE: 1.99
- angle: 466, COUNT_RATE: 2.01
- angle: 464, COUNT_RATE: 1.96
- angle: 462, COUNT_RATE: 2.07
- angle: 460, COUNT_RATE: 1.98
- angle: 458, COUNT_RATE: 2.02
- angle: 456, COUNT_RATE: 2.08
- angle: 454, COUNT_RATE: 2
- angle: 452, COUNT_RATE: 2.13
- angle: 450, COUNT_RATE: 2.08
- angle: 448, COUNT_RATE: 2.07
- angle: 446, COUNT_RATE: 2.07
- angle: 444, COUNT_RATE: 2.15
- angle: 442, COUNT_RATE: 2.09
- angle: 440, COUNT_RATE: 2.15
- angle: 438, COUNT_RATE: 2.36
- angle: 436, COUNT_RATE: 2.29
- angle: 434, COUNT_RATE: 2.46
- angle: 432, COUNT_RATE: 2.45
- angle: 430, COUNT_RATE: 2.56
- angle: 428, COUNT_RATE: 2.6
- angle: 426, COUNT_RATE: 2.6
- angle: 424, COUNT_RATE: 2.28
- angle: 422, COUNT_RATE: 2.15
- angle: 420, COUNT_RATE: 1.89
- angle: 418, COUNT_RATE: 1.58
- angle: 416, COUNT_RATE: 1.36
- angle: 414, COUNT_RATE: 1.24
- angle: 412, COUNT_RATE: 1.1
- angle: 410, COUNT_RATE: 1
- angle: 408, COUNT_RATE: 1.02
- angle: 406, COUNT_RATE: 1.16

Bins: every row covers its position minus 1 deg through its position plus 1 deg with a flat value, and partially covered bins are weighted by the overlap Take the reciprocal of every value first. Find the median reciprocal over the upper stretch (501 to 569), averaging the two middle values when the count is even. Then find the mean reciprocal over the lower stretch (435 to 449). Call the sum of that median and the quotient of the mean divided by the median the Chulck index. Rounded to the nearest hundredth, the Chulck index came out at 1.36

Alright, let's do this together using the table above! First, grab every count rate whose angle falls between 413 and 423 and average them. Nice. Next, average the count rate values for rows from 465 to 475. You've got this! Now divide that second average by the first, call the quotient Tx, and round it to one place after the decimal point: 1.2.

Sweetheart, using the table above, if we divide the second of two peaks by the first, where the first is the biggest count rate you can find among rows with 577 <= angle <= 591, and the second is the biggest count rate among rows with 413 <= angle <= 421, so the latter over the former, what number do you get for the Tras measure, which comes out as 1.2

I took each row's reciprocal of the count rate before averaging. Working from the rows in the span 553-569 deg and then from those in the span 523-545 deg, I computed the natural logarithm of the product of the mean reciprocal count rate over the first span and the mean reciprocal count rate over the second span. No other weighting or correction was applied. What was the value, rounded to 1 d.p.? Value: -0.7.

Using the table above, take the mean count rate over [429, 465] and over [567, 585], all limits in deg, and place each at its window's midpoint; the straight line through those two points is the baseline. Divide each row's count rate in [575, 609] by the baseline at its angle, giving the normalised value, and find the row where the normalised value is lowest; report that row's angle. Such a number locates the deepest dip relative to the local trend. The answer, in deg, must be 584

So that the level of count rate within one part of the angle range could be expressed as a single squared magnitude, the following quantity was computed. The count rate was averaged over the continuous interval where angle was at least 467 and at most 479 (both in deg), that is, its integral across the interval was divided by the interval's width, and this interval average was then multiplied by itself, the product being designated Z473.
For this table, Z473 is 3.8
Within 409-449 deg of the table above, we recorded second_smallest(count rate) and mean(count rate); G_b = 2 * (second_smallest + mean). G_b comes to 6.2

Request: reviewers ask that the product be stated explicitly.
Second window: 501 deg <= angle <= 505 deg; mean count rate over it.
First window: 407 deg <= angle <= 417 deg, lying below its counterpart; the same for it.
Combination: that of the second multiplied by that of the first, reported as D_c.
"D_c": 1.6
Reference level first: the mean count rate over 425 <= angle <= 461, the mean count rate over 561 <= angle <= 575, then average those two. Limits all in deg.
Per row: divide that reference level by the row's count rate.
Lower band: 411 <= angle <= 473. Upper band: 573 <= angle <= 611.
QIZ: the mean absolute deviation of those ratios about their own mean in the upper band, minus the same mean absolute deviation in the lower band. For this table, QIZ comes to -0.12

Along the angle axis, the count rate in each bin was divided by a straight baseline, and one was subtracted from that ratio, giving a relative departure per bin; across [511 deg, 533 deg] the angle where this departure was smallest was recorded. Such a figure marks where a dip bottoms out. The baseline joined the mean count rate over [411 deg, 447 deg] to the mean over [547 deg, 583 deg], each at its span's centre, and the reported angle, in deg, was 514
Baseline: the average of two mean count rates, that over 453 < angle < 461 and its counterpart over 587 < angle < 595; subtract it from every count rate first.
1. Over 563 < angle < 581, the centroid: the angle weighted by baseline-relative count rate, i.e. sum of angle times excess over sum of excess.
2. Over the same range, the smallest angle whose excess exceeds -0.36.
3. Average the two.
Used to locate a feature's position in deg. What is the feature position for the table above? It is 568.3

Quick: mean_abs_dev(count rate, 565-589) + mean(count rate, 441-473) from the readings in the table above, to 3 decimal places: 2.087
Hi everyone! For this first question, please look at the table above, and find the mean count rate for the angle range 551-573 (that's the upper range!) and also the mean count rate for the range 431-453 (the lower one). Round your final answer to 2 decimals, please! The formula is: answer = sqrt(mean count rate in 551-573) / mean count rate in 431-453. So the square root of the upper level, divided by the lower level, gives 0.53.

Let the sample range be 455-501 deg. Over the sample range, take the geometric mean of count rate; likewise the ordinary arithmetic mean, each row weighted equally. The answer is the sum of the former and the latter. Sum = 3.7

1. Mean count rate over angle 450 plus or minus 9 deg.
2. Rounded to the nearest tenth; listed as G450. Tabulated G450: 2.1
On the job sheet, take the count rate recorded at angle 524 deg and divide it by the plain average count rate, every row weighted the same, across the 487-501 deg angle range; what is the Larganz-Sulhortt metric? 1.0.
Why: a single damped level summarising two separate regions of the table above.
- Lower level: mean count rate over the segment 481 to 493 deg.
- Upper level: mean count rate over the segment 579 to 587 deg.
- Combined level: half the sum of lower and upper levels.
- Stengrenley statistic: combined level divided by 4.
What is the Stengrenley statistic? 0.43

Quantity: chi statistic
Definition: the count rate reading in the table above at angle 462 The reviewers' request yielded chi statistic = 2.07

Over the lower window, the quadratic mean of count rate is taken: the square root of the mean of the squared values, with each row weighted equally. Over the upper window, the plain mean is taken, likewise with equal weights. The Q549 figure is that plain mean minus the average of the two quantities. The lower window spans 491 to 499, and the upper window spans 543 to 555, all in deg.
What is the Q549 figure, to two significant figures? -0.16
